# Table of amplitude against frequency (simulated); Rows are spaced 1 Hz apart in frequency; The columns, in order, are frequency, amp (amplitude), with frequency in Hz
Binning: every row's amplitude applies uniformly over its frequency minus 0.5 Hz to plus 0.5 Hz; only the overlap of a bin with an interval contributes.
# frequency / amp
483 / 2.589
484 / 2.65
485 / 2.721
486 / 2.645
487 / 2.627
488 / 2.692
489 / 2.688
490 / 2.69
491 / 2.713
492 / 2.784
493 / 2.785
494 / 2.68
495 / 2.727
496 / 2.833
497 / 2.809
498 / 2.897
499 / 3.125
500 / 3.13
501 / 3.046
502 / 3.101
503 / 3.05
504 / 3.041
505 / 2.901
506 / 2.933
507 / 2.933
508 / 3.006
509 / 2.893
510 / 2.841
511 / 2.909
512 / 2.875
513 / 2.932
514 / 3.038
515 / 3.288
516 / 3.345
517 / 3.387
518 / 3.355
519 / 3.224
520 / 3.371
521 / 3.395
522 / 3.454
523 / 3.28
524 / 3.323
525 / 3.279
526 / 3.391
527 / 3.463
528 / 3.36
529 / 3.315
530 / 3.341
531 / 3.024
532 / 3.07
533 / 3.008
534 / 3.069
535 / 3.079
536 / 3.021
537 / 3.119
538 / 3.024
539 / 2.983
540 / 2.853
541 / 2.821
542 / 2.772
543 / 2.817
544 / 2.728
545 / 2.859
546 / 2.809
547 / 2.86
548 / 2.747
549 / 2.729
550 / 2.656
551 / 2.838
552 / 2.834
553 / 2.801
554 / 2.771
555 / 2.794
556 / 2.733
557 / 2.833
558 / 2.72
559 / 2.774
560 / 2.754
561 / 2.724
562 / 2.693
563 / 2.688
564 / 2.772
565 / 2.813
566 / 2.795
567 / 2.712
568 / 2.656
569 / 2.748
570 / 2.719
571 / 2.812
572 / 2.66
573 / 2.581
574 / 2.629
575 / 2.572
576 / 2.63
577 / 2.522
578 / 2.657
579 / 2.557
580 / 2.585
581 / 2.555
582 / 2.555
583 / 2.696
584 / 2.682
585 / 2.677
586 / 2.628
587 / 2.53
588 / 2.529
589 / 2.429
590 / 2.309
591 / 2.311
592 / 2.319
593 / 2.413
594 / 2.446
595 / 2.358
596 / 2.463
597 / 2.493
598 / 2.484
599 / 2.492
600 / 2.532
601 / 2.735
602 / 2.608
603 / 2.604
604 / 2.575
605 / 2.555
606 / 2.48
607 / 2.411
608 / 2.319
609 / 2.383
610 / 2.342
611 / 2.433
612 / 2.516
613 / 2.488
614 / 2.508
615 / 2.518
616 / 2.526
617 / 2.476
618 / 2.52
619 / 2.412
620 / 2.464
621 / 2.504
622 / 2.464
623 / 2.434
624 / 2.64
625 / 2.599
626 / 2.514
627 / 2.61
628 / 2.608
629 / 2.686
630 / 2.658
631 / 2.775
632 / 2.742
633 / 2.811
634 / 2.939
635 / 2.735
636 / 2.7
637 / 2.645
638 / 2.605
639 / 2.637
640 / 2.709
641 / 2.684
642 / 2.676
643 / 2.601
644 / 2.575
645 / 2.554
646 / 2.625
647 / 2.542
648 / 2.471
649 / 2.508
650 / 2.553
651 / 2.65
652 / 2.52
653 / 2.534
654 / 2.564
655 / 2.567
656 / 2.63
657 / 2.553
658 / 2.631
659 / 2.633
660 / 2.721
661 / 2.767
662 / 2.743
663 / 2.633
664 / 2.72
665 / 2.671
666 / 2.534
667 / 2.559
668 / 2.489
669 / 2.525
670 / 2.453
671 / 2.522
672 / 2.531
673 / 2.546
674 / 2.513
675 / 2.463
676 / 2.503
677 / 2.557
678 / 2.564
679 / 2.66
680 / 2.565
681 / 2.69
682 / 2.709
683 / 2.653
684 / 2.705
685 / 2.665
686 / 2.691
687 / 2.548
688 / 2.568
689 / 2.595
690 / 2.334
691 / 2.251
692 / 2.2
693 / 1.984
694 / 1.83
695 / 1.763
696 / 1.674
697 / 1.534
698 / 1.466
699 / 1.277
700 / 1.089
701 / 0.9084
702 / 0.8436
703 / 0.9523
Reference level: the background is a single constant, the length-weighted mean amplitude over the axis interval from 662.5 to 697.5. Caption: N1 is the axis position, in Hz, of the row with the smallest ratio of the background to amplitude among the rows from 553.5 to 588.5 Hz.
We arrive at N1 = 557 Hz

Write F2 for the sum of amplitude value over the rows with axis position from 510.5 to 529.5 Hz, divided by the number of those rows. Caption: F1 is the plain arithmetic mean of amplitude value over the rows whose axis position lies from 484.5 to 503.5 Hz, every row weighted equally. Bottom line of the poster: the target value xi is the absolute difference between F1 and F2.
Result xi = 0.43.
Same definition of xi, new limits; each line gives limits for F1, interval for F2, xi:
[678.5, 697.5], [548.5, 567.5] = 0.41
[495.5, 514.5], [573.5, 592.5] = 0.42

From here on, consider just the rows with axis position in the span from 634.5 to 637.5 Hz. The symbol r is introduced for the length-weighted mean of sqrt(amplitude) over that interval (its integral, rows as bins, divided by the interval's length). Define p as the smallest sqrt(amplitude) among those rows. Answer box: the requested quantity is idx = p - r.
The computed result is -0.015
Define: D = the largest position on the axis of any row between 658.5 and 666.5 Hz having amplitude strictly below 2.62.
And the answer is 666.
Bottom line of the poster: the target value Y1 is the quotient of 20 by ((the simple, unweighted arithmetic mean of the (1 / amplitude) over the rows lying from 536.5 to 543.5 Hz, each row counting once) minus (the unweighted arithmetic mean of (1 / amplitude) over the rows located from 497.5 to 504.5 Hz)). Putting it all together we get 1216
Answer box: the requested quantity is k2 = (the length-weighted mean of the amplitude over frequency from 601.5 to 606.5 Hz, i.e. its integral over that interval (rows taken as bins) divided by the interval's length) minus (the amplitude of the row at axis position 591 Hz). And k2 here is 0.3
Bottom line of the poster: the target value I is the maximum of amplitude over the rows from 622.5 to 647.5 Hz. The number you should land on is 2.939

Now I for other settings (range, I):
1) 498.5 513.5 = 3.13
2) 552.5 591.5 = 2.833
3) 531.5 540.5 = 3.119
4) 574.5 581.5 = 2.657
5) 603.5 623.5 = 2.575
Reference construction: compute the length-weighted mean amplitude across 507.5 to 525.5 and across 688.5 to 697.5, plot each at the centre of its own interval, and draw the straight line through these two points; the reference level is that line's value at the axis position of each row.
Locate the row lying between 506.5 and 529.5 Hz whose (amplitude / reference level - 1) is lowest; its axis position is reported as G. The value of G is 510 Hz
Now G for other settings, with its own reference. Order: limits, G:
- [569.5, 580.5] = 577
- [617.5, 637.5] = 619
